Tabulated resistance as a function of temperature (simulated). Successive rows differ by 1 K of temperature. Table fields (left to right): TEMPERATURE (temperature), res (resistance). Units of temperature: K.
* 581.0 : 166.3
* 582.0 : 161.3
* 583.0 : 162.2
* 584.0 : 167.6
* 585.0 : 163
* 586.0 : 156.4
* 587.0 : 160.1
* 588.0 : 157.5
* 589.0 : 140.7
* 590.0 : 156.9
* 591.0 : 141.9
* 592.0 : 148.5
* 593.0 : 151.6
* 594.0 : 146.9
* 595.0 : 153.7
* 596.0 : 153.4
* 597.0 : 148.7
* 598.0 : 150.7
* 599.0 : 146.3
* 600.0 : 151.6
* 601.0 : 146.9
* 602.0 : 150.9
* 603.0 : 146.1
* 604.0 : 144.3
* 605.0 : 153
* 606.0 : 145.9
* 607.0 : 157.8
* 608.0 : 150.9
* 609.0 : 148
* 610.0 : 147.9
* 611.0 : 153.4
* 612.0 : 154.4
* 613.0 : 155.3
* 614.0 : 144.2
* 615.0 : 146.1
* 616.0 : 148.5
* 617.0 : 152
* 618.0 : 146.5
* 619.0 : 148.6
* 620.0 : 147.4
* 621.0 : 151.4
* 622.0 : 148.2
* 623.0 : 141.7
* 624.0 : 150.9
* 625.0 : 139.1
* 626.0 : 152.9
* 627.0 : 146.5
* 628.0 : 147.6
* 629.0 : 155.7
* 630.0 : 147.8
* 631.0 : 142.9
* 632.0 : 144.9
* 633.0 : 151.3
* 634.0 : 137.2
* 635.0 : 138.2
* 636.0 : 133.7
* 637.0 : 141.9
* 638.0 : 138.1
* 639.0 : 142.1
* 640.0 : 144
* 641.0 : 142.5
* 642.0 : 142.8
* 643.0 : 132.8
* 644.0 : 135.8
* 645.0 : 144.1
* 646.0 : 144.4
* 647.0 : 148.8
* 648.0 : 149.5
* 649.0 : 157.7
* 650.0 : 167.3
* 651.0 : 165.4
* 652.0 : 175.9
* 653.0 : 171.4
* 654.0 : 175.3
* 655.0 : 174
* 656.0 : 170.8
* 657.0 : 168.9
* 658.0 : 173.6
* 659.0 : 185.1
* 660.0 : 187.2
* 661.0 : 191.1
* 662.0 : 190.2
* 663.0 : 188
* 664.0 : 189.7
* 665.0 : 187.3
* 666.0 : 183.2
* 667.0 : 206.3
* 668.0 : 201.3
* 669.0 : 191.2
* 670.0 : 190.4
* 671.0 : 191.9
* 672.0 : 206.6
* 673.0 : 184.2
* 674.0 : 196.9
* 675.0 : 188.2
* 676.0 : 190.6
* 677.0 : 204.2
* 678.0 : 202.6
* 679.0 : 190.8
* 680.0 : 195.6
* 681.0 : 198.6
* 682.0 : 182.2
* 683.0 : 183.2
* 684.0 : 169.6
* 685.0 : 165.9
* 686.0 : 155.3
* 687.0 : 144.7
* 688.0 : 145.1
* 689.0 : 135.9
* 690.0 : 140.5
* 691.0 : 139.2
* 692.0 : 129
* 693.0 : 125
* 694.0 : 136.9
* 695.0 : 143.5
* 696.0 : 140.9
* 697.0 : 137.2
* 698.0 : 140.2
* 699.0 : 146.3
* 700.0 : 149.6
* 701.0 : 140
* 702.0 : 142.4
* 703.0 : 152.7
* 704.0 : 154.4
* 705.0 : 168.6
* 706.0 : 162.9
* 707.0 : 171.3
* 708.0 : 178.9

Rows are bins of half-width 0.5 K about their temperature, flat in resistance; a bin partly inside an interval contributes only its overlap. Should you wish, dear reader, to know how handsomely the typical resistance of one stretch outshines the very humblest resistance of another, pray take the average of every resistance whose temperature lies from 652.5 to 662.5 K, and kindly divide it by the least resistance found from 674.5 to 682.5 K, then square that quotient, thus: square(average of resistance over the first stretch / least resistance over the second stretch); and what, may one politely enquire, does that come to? 0.96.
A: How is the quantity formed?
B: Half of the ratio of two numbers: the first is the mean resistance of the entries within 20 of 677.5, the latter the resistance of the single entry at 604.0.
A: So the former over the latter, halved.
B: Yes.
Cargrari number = 0.61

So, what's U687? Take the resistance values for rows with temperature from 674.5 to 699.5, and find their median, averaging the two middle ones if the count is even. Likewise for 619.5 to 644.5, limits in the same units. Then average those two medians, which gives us 145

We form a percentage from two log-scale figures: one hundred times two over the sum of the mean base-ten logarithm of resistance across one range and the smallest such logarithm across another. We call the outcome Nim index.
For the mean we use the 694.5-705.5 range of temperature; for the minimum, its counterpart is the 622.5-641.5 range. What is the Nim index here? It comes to 46.6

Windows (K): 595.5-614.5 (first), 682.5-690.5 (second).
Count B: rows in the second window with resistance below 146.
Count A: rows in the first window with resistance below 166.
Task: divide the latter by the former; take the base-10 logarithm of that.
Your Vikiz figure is 0.7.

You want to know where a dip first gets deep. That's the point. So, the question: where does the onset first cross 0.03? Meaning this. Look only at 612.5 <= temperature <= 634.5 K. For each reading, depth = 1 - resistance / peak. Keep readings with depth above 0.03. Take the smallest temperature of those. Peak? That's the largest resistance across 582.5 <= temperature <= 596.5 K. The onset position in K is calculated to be 613.0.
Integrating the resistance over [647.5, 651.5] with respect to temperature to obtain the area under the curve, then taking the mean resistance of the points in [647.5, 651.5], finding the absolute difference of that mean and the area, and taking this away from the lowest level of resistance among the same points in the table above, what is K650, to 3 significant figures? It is -330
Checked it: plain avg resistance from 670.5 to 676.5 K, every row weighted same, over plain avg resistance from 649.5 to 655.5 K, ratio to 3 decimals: 1.125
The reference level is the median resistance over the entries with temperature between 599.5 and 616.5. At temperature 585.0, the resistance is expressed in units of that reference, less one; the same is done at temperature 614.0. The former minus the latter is 0.13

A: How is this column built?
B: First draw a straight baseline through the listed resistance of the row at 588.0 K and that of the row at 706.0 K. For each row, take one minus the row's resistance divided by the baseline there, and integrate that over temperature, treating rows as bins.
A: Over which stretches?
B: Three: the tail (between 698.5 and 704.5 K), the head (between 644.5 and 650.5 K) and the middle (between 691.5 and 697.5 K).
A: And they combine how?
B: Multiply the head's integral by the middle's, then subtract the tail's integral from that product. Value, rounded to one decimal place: -0.2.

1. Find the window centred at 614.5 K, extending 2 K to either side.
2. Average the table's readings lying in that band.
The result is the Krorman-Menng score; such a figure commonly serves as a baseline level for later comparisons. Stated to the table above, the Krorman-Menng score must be 149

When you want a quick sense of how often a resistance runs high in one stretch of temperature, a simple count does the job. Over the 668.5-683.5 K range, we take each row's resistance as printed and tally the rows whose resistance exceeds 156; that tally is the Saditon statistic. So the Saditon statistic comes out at 15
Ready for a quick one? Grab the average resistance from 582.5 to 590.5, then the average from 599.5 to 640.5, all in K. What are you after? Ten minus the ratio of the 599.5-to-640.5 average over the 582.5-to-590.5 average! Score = 9.07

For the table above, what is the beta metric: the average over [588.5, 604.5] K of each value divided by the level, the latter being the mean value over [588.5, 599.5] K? 1.00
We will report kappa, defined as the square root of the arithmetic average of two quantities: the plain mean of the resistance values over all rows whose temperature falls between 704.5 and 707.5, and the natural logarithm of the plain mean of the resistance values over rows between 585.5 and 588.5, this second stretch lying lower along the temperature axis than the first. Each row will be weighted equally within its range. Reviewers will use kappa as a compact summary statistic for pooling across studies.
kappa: 9.3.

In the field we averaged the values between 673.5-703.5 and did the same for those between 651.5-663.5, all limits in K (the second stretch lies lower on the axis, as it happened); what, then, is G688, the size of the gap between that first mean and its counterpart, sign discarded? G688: 19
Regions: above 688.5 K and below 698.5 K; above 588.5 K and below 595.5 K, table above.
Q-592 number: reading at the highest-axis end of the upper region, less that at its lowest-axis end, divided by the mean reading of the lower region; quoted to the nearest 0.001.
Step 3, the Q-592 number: 0.029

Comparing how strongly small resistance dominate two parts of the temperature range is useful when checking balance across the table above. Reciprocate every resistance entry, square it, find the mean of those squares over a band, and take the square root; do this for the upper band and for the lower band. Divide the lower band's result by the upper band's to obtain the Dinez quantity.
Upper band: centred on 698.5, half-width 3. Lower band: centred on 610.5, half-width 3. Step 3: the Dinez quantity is 0.94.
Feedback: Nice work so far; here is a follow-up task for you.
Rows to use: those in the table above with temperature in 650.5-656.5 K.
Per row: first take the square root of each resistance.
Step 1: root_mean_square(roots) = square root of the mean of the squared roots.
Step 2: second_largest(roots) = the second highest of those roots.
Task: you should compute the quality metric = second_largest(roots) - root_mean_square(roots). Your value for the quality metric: 0.12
